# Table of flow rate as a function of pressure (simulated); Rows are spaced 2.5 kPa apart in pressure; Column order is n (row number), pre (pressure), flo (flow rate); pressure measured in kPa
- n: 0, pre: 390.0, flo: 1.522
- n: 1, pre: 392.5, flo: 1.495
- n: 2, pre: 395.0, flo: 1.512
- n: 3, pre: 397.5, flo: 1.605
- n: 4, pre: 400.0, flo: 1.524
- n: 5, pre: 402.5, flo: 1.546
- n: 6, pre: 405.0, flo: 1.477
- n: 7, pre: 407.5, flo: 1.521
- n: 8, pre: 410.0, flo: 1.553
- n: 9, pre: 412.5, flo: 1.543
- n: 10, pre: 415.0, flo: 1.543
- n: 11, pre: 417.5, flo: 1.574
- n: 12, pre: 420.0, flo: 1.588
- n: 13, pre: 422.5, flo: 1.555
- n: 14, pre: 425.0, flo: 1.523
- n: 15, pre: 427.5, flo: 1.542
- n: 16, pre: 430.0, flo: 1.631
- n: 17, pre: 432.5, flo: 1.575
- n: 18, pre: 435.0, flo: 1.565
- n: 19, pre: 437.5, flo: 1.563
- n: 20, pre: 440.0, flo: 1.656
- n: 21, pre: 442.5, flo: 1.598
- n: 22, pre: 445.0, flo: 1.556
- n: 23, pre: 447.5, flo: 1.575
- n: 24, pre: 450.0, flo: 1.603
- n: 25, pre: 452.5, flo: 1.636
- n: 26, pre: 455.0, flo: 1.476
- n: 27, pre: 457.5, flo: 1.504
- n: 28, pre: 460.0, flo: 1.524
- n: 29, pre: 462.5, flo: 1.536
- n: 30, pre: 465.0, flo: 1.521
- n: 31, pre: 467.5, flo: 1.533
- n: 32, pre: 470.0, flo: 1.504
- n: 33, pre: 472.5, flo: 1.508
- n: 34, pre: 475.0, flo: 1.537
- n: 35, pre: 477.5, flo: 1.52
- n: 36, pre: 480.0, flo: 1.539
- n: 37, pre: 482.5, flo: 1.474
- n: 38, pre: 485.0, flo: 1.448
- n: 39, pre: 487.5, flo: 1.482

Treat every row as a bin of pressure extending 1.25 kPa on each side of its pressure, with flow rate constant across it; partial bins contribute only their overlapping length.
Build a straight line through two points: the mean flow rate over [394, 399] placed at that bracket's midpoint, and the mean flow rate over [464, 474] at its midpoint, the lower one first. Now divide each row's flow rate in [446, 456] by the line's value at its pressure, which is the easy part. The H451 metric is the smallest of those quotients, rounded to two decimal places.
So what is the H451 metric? 0.97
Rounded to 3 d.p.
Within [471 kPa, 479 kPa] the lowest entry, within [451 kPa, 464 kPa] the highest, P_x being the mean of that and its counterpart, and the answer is 1.572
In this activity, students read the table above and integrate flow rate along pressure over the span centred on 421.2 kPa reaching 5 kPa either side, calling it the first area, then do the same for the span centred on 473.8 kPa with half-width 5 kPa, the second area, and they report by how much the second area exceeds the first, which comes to -0.4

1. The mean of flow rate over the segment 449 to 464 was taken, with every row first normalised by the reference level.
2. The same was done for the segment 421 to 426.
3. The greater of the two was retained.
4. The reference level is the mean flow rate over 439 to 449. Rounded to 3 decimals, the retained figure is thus 0.969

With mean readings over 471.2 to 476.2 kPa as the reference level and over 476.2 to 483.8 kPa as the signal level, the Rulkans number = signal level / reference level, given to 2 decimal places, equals 0.99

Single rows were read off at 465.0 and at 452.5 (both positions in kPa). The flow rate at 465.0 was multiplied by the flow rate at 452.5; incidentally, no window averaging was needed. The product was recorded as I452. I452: 2.49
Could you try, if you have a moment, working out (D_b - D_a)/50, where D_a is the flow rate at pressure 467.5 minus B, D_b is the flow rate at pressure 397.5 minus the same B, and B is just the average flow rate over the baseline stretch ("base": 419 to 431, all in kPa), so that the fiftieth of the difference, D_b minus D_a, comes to 0.0014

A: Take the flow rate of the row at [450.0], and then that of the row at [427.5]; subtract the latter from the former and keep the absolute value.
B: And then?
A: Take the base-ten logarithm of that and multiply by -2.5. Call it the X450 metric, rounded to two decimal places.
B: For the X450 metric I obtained 3.04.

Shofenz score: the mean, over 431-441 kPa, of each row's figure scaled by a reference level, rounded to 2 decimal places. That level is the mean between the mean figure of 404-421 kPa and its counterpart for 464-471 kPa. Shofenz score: 1.04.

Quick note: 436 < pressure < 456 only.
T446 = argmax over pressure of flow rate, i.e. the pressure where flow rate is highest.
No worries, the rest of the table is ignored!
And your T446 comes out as 440.0 kPa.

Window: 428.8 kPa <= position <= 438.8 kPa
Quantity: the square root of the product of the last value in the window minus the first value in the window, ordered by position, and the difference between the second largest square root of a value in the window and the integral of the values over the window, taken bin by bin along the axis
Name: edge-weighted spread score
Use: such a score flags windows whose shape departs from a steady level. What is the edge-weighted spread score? 1.00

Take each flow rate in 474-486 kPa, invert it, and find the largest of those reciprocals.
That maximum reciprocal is 0.691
